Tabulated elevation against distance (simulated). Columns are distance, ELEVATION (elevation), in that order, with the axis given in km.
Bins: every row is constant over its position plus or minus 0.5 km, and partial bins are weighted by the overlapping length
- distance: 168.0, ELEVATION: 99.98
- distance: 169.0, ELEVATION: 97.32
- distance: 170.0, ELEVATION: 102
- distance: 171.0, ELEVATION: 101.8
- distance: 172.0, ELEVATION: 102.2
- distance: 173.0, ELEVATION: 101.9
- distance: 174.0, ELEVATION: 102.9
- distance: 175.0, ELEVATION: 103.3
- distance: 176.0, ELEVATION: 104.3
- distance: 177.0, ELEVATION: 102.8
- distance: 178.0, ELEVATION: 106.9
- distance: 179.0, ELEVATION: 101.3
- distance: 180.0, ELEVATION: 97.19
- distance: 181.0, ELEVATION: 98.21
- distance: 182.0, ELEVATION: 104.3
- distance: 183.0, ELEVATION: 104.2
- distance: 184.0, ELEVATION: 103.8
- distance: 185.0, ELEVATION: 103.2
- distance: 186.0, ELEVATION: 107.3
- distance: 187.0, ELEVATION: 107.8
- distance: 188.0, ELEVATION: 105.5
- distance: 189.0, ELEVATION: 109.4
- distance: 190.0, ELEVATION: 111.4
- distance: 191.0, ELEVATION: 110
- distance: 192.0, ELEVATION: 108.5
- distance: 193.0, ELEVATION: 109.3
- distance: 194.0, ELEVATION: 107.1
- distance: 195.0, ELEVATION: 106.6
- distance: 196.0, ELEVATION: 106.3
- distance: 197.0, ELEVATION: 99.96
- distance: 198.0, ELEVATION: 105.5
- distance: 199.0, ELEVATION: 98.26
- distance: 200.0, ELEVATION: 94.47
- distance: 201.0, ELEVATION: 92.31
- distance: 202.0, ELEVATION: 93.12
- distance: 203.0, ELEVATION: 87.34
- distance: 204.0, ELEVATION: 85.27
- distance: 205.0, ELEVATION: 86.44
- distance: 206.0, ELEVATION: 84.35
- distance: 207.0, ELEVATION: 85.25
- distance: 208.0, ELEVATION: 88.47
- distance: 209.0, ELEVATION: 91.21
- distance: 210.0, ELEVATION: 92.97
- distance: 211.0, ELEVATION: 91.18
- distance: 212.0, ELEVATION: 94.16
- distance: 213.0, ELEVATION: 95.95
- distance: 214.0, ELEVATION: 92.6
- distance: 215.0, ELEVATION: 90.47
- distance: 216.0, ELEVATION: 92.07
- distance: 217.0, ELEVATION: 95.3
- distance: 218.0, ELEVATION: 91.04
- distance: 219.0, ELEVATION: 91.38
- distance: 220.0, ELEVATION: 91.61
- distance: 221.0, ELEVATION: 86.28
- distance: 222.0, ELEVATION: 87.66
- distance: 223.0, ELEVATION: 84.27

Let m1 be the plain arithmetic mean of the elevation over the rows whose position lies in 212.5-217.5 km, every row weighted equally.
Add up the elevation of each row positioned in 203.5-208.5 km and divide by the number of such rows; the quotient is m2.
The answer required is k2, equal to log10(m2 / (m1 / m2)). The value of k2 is 1.90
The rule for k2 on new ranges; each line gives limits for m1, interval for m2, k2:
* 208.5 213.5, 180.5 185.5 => 2.05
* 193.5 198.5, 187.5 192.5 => 2.05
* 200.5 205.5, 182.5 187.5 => 2.10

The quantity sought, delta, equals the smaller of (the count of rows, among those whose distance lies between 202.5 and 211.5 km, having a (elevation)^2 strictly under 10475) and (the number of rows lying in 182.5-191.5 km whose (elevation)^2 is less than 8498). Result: 0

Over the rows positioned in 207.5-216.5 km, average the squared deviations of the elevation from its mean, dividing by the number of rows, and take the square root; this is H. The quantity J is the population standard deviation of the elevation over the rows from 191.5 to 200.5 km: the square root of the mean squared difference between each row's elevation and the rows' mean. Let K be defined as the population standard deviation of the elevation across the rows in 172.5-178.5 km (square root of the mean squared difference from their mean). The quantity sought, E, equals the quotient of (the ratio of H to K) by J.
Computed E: 0.26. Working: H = 2.0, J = 4.9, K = 1.6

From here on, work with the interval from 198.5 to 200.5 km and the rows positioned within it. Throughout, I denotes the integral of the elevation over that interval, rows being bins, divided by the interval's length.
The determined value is 96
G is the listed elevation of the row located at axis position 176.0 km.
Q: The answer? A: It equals 104.3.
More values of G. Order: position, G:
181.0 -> 98.21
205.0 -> 86.44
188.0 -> 105.5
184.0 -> 103.8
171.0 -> 101.8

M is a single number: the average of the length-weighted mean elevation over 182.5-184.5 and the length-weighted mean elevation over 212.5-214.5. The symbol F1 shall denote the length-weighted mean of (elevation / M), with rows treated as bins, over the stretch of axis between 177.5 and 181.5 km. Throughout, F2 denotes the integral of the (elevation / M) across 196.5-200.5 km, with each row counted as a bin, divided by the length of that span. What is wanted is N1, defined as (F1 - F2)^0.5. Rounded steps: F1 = 1.02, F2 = 1.00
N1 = 0.12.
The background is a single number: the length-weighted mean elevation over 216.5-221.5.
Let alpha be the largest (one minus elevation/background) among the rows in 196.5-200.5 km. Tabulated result -0.04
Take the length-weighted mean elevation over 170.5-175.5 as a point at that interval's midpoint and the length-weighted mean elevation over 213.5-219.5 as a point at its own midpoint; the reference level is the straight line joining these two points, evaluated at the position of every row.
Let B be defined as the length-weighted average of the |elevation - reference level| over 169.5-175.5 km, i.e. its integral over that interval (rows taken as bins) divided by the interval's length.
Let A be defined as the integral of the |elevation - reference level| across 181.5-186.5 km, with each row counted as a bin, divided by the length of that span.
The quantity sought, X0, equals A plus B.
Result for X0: 5.6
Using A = 4.7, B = 1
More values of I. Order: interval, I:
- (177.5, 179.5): 104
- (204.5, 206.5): 85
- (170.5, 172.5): 102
